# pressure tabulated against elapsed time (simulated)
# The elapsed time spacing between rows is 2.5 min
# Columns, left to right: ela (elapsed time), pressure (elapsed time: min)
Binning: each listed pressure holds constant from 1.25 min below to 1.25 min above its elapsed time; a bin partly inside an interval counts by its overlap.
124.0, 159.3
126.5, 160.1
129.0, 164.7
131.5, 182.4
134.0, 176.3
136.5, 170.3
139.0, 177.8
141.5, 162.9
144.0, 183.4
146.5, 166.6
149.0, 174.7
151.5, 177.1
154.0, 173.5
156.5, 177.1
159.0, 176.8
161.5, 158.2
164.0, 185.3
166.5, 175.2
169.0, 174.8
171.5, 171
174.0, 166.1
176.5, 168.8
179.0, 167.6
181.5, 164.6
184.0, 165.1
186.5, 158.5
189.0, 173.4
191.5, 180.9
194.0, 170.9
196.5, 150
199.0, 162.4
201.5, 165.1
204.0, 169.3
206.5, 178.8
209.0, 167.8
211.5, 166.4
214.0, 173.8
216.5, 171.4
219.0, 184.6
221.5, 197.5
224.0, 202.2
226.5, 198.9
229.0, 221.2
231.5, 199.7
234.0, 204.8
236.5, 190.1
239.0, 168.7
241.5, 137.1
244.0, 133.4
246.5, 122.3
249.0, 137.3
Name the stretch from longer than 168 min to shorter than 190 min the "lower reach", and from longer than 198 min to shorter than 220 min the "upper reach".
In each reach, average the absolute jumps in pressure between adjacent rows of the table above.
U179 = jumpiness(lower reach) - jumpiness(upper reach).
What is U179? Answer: -2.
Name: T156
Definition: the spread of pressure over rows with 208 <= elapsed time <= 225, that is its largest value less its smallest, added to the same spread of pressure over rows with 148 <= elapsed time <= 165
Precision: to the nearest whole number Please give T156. 63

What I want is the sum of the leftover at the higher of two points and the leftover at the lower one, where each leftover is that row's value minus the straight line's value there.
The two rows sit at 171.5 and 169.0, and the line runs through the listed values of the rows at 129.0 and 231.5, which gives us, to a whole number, -12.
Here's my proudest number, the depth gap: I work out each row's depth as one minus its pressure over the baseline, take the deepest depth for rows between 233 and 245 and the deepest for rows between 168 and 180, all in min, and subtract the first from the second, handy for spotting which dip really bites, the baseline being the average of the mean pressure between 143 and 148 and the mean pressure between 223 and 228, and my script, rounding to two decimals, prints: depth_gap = -0.17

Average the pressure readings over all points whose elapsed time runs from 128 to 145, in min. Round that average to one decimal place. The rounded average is 174.0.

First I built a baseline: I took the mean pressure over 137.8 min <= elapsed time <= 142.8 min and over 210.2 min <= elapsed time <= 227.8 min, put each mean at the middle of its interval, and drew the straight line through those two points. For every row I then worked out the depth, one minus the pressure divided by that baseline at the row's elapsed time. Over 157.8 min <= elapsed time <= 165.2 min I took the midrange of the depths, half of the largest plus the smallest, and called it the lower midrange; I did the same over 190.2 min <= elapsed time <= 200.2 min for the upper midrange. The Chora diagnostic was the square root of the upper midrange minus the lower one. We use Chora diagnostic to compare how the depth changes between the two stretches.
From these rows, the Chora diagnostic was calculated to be 0.26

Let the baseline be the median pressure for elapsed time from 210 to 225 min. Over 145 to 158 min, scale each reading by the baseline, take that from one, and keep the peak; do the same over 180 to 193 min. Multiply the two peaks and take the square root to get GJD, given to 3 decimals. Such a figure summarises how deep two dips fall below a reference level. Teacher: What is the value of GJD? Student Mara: 0.090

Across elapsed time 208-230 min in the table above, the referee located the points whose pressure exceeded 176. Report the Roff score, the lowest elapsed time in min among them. 219.0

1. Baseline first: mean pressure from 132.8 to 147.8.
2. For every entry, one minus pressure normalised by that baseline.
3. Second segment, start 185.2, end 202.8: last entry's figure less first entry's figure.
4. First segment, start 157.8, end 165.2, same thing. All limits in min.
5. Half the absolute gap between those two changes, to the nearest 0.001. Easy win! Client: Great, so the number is 0.005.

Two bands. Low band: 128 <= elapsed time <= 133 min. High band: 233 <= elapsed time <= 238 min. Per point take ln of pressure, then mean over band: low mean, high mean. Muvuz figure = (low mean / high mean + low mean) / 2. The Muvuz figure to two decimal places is 3.07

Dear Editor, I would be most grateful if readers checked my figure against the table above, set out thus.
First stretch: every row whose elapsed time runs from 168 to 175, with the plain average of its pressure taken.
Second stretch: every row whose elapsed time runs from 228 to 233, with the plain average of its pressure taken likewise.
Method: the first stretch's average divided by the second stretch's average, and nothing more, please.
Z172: 0.81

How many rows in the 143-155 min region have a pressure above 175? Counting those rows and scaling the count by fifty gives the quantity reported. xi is 100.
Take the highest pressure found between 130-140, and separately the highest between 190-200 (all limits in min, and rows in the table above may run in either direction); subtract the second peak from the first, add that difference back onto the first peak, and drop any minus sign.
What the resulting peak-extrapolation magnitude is 184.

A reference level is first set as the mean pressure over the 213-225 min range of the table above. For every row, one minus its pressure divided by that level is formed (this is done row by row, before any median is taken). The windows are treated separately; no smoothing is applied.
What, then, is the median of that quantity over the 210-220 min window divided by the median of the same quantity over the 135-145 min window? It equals 1.12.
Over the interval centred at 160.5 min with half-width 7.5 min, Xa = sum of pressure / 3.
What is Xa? 349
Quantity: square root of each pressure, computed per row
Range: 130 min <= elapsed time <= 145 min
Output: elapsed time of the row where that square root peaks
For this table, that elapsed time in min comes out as 144.0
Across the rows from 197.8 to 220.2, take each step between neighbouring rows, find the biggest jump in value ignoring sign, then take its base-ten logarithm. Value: 1.12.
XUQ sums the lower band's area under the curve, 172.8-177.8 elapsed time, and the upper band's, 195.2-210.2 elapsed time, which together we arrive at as 3321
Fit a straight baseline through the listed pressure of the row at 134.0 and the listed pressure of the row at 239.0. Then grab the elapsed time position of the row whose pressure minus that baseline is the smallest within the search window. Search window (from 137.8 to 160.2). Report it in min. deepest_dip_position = 141.5 min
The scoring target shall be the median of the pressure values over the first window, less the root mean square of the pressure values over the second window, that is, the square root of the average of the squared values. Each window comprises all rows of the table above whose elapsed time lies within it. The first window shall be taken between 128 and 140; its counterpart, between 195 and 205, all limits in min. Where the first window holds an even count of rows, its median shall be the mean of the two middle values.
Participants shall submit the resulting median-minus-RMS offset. 14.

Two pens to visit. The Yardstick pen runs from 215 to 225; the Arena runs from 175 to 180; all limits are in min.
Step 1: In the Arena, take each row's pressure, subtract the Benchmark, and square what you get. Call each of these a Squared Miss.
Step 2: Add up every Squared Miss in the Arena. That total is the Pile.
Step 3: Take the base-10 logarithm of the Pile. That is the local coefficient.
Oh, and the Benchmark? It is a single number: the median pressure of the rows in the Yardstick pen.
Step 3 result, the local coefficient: 3.0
